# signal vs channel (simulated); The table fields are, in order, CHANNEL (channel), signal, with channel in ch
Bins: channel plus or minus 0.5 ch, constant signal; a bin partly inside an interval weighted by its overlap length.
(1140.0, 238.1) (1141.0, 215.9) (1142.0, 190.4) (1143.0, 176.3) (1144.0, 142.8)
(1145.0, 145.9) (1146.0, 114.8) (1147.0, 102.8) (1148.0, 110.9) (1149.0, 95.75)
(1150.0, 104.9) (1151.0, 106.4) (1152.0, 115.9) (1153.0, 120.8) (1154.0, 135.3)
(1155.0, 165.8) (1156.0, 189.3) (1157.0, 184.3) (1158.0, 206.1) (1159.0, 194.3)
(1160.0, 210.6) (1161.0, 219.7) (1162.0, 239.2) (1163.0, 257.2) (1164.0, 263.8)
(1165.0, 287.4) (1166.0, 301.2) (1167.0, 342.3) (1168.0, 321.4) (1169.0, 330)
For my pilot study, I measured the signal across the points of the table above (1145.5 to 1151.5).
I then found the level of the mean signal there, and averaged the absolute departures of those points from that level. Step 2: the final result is 5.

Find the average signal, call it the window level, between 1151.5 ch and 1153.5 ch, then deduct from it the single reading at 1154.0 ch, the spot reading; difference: -17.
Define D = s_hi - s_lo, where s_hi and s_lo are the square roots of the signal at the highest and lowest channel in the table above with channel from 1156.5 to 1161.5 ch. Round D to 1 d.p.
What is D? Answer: 1.2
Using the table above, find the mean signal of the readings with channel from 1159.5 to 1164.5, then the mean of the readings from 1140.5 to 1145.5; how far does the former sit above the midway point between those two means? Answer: 32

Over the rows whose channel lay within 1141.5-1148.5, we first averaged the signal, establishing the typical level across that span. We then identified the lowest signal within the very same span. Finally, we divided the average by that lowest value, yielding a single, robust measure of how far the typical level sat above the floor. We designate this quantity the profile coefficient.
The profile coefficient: 1.37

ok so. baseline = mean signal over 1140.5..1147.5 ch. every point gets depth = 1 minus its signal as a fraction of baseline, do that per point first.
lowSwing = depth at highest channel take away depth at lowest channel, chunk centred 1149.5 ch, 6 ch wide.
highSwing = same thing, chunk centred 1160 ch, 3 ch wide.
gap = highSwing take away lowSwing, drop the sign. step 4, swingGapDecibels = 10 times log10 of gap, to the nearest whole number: -11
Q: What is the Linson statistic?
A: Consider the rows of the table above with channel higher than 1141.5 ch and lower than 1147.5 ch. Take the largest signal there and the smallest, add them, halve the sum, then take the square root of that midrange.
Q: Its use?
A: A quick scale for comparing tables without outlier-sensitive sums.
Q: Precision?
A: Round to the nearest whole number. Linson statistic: 12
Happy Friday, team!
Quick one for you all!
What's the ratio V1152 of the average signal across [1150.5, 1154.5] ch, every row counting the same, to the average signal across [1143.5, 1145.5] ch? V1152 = 0.8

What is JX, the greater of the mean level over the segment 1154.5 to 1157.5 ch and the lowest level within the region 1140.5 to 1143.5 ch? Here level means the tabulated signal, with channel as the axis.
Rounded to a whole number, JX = 180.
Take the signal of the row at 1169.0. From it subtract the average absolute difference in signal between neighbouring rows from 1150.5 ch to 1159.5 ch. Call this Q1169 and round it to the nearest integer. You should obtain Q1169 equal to 315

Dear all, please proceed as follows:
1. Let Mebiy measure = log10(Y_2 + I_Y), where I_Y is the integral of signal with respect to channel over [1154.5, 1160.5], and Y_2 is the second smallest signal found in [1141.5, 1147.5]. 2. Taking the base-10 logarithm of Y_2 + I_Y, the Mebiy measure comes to 3.10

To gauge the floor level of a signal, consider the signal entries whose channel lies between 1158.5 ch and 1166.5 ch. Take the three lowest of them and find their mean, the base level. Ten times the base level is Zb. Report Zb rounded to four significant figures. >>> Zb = 2082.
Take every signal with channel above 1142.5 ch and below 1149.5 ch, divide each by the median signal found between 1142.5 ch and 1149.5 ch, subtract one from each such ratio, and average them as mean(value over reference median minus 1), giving 0.11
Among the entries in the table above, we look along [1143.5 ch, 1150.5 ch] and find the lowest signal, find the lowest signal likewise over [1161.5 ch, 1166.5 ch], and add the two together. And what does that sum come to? 335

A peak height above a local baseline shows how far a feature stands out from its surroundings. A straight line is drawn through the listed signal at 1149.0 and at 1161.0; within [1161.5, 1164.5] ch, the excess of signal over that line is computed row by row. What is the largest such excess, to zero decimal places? 17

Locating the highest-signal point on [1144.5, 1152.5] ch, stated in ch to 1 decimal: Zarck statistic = 1145.0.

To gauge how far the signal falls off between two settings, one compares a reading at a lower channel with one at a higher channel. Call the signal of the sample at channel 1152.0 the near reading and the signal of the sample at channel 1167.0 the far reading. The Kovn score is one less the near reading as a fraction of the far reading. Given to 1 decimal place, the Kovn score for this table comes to 0.7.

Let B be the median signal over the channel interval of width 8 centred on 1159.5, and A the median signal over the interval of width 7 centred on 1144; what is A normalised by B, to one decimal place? 0.7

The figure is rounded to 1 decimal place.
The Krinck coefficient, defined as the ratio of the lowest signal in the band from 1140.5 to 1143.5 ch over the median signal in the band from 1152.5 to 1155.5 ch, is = 1.3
